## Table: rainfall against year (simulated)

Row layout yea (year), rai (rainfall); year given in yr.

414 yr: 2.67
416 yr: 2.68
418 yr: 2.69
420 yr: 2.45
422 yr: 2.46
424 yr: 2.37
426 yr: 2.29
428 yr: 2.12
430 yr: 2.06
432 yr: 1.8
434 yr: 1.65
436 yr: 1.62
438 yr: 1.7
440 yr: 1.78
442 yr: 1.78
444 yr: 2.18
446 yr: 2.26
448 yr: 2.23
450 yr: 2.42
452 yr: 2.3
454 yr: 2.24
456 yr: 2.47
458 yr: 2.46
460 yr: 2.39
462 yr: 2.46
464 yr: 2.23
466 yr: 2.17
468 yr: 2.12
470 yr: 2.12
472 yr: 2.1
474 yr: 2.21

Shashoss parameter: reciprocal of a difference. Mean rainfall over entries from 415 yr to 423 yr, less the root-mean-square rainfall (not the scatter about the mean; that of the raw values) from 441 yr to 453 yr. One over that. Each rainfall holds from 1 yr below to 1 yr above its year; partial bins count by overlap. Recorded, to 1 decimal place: 2.7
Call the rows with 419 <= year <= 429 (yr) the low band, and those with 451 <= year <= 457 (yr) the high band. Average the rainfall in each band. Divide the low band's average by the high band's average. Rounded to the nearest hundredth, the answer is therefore 1.00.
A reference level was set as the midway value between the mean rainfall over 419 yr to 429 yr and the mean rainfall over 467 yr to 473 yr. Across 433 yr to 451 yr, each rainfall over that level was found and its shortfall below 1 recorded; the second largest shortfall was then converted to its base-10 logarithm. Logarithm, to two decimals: -0.59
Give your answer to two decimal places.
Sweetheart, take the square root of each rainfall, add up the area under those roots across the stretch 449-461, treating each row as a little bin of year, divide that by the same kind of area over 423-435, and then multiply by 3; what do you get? 3.24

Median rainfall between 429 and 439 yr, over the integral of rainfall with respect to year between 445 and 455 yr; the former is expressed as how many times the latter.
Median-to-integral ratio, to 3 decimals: 0.074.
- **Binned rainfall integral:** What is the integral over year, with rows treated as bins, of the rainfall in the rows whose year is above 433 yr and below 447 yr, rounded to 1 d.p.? 25.9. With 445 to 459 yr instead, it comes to 32.8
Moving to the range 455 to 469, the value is 32.6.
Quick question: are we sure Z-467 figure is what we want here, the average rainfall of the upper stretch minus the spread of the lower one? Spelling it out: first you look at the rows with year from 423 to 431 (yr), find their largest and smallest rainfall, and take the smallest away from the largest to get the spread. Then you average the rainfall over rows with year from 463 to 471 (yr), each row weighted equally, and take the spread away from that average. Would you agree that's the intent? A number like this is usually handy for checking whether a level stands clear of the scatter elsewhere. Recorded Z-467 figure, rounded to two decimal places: 1.85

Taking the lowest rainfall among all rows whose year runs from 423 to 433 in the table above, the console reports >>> 1.8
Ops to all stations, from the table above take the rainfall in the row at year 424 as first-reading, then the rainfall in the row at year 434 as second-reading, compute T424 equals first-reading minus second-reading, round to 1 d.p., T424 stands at 0.7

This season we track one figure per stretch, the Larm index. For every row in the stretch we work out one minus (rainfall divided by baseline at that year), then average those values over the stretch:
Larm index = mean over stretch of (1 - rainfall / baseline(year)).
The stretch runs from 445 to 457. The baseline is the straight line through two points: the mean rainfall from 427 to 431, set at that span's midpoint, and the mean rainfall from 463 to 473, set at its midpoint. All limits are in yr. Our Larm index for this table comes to -0.09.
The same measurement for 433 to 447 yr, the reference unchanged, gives 0.12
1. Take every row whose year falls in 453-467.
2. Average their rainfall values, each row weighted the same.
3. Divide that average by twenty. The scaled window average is 0.117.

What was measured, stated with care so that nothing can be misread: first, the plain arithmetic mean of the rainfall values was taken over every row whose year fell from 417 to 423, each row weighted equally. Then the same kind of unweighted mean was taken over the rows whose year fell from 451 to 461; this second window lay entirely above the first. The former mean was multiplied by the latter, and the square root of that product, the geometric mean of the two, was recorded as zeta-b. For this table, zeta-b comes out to 2.5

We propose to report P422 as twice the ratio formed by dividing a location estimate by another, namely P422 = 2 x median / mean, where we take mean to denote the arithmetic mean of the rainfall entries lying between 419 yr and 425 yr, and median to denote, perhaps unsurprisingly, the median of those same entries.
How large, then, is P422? 2.02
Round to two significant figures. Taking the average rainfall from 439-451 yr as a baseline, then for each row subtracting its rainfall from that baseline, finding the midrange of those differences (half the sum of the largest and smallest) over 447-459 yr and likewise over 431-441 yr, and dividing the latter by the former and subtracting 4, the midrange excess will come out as -5.6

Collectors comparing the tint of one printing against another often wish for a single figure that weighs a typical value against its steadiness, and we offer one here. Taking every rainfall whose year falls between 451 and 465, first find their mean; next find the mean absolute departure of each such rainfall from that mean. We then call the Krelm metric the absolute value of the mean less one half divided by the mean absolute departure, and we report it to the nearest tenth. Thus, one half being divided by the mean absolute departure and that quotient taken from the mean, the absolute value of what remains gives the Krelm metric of 3.1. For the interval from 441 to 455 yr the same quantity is 1.8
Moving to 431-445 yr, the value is 2.5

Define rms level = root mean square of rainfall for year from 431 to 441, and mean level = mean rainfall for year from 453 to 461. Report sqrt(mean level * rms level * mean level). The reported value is 3.1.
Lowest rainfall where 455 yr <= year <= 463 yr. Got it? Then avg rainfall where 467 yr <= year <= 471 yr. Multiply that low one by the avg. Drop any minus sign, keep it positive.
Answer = 5.07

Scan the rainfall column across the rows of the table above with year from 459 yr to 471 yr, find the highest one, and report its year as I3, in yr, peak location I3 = 462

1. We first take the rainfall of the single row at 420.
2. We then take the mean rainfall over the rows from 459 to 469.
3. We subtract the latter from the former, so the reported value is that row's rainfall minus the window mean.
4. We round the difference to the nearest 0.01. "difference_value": 0.18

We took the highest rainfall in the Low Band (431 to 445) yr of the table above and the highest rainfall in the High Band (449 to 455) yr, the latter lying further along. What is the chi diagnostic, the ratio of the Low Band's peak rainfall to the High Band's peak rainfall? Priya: 0.901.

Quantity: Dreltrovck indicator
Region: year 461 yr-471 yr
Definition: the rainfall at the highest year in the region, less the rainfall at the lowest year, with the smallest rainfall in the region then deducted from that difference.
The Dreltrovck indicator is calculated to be -2.5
